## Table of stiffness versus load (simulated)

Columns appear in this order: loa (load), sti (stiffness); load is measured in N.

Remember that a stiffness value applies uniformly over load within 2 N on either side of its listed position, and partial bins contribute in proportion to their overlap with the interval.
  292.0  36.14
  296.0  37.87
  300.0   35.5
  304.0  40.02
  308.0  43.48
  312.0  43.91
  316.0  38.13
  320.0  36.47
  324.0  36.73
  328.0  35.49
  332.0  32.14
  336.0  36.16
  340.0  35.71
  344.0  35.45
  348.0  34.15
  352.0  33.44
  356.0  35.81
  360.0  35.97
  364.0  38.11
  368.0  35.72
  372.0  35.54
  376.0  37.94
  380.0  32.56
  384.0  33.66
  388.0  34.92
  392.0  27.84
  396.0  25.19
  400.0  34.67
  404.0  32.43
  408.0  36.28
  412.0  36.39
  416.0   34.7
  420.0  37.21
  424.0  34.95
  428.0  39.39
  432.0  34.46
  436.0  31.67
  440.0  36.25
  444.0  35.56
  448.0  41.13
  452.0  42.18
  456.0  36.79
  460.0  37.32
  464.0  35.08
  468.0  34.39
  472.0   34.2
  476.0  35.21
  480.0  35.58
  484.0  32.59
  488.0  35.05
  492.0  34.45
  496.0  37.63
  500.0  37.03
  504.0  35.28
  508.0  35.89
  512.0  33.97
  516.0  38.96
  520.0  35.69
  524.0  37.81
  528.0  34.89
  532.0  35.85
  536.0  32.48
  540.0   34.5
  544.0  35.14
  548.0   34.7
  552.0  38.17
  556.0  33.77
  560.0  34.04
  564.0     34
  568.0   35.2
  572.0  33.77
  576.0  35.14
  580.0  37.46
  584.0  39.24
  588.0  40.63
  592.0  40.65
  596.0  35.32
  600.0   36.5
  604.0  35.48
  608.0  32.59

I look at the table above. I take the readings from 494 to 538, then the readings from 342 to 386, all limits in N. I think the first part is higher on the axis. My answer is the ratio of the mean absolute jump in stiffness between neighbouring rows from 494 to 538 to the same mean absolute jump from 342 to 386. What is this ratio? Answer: 1.2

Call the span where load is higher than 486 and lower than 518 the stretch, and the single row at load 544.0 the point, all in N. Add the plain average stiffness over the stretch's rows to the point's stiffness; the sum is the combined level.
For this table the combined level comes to 71.2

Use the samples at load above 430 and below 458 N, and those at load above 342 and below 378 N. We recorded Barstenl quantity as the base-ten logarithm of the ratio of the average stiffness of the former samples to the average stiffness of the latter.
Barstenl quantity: 0.013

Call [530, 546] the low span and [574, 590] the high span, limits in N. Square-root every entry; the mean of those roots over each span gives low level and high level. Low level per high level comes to 0.95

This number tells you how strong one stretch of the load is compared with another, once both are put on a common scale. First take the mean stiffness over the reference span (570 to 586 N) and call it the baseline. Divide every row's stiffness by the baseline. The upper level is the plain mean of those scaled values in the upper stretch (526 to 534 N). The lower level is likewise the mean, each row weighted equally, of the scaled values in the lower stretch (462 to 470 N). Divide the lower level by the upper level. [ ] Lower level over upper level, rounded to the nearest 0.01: 0.98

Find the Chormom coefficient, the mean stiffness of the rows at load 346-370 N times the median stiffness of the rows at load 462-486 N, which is 1234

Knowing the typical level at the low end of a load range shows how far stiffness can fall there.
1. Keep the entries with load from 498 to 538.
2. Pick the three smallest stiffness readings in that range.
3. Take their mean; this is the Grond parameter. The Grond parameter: 33.8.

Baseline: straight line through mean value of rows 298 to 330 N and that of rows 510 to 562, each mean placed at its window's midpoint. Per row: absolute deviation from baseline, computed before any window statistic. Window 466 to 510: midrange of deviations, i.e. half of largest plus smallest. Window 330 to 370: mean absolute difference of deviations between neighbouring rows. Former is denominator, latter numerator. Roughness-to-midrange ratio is 0.80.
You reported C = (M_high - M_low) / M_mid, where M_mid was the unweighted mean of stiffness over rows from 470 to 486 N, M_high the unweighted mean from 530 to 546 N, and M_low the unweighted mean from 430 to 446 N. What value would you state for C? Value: 0.000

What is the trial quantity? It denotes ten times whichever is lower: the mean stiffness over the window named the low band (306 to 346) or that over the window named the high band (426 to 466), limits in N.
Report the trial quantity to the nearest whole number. 370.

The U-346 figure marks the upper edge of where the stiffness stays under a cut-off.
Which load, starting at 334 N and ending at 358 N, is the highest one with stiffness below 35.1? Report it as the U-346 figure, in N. 352.0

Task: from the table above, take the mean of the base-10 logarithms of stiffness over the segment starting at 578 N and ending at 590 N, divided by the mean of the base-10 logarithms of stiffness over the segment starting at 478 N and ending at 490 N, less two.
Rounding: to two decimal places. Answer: -0.96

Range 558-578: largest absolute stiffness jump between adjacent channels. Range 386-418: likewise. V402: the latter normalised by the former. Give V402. 6.6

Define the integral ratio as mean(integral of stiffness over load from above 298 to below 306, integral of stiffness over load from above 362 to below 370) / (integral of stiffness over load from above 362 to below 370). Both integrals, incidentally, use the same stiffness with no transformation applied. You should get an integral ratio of 1.01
